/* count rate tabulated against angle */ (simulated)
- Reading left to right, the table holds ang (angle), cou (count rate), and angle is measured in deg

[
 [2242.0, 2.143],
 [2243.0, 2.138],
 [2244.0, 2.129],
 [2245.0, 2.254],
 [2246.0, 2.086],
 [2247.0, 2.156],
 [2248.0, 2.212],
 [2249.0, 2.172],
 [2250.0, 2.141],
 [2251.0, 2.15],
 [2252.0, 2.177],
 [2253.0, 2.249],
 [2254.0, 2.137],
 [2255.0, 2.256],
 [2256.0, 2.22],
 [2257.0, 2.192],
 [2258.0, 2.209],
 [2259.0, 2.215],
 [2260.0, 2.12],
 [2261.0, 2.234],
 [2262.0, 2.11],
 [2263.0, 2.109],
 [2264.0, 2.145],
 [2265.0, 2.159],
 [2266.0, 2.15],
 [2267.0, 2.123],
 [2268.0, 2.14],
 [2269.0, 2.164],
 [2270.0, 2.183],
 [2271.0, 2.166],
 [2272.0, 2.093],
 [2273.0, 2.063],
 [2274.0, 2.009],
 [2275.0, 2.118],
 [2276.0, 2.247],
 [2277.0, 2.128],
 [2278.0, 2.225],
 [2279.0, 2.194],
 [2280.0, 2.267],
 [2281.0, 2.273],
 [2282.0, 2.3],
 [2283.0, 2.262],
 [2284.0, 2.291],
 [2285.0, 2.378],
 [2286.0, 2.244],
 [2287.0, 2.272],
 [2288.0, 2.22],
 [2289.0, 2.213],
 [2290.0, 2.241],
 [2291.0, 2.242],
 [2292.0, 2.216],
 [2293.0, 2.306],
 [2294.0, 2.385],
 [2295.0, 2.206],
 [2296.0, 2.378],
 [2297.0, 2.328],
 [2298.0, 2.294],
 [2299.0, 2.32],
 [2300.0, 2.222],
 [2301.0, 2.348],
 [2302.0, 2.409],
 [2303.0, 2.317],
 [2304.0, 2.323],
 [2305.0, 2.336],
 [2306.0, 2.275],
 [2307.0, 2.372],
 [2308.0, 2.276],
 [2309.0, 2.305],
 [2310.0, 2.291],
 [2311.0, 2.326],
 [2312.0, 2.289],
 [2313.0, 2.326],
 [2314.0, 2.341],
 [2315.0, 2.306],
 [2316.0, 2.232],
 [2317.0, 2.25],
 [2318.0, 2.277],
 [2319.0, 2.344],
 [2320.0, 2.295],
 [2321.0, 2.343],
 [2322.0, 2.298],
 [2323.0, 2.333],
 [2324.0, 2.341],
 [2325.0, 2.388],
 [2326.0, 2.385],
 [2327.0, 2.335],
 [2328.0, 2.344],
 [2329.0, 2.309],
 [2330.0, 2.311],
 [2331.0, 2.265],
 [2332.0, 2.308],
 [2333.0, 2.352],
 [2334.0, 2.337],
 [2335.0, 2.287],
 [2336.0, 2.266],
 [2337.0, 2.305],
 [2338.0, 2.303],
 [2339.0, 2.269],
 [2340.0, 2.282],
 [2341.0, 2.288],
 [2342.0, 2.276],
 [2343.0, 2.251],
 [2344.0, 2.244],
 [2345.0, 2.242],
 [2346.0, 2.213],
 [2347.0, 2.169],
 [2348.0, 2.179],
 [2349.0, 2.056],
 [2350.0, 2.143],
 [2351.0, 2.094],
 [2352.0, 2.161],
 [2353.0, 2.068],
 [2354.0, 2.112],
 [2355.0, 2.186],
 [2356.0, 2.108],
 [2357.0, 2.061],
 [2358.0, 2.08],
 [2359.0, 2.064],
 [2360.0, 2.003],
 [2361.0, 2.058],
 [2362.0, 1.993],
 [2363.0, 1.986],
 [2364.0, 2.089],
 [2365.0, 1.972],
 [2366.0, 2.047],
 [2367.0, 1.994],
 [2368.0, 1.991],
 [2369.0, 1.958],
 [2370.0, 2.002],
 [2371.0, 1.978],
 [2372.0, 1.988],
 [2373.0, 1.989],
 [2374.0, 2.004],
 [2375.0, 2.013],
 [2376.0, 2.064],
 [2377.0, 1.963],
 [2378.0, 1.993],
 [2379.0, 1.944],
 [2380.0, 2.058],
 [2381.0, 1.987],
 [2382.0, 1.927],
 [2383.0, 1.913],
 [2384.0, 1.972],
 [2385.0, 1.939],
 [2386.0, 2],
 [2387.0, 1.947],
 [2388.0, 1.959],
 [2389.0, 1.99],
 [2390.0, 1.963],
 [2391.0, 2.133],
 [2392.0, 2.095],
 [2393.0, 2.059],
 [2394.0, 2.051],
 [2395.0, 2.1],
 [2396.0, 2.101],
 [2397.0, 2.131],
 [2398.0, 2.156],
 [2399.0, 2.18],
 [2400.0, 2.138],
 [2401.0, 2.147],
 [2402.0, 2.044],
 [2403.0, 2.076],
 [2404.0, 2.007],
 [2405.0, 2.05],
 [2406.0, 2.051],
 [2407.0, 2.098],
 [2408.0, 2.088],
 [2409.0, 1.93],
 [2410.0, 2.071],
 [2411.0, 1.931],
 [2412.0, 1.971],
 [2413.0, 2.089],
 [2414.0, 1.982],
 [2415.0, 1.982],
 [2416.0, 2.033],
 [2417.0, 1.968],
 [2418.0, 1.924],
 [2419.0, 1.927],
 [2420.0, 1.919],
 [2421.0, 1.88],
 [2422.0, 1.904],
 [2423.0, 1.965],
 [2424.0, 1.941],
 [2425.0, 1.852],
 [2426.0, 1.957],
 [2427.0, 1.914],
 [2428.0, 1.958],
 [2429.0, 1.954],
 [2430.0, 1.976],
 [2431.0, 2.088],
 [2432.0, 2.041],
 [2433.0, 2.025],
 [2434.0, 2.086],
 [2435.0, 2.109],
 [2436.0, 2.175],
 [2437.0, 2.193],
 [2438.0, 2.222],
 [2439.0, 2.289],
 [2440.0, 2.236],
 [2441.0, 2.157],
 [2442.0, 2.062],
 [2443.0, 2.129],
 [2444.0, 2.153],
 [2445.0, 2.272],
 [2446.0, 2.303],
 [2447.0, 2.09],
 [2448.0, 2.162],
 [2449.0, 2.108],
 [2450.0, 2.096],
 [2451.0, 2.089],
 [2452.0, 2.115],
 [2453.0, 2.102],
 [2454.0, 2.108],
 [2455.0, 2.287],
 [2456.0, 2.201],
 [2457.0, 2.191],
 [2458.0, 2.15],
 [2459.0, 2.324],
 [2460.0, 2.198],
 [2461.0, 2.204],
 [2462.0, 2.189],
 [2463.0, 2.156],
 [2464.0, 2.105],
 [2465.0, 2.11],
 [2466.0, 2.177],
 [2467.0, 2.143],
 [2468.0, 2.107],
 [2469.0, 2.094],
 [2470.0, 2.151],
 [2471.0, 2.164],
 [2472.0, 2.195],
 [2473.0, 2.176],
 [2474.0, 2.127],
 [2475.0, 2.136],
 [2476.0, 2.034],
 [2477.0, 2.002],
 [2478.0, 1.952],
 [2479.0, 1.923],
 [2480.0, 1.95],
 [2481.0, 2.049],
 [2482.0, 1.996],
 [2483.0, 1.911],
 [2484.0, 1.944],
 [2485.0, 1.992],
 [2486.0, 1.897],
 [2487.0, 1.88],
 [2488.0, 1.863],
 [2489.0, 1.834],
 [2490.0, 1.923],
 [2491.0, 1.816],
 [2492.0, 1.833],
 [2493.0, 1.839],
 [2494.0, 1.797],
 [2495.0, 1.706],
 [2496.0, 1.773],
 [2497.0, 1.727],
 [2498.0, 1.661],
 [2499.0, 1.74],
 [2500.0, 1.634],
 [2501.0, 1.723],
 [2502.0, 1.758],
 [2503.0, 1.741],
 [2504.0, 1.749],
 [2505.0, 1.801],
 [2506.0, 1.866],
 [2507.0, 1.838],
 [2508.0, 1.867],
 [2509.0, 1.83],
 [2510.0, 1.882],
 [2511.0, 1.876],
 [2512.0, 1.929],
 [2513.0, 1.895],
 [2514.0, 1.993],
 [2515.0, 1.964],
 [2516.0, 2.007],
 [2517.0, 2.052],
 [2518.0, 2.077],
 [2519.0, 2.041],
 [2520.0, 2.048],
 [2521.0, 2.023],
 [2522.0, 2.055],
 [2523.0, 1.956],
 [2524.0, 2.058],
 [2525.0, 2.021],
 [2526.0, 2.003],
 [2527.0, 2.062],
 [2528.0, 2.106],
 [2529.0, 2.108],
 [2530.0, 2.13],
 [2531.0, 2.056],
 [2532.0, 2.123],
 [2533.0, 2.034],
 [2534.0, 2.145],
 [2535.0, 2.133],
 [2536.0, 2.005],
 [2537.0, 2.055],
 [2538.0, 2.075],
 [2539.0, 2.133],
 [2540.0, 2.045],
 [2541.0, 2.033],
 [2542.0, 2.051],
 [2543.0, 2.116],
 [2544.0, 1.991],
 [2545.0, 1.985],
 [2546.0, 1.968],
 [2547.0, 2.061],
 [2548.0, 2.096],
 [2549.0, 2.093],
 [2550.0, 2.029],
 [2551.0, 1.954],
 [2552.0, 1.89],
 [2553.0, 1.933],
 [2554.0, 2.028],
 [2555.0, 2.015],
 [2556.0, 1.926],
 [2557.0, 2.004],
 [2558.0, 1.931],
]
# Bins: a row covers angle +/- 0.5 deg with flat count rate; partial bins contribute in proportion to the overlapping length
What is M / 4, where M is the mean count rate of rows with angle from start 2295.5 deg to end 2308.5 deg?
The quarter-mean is 0.581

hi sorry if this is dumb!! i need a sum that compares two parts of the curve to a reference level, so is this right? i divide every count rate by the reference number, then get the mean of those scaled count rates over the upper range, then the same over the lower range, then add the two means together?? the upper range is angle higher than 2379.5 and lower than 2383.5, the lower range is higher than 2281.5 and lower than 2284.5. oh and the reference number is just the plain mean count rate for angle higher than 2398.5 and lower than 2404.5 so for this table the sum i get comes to 2.03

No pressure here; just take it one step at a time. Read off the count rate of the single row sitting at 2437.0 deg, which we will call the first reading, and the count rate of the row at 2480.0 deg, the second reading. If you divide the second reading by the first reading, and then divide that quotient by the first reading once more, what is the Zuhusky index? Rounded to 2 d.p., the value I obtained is 0.41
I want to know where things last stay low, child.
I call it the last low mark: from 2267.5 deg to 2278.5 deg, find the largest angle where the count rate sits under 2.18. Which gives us 2277.0 deg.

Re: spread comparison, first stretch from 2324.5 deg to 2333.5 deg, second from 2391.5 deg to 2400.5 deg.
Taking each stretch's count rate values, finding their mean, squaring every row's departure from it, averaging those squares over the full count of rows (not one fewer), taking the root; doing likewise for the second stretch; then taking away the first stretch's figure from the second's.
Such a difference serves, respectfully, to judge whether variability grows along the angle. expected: 0.003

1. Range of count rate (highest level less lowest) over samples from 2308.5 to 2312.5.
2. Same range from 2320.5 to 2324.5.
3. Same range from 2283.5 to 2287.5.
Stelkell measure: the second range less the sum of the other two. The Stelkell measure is -0.13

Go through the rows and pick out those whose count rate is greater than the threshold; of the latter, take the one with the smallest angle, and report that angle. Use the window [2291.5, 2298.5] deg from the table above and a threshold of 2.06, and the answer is 2292.0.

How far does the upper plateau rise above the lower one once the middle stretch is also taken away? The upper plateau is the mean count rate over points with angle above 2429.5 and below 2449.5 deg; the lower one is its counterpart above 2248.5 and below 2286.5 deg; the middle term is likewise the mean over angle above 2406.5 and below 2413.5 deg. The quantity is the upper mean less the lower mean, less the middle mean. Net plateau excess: -2.07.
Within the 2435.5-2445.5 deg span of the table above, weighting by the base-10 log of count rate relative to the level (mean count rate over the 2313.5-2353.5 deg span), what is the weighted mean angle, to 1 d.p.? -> 2440.9 deg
